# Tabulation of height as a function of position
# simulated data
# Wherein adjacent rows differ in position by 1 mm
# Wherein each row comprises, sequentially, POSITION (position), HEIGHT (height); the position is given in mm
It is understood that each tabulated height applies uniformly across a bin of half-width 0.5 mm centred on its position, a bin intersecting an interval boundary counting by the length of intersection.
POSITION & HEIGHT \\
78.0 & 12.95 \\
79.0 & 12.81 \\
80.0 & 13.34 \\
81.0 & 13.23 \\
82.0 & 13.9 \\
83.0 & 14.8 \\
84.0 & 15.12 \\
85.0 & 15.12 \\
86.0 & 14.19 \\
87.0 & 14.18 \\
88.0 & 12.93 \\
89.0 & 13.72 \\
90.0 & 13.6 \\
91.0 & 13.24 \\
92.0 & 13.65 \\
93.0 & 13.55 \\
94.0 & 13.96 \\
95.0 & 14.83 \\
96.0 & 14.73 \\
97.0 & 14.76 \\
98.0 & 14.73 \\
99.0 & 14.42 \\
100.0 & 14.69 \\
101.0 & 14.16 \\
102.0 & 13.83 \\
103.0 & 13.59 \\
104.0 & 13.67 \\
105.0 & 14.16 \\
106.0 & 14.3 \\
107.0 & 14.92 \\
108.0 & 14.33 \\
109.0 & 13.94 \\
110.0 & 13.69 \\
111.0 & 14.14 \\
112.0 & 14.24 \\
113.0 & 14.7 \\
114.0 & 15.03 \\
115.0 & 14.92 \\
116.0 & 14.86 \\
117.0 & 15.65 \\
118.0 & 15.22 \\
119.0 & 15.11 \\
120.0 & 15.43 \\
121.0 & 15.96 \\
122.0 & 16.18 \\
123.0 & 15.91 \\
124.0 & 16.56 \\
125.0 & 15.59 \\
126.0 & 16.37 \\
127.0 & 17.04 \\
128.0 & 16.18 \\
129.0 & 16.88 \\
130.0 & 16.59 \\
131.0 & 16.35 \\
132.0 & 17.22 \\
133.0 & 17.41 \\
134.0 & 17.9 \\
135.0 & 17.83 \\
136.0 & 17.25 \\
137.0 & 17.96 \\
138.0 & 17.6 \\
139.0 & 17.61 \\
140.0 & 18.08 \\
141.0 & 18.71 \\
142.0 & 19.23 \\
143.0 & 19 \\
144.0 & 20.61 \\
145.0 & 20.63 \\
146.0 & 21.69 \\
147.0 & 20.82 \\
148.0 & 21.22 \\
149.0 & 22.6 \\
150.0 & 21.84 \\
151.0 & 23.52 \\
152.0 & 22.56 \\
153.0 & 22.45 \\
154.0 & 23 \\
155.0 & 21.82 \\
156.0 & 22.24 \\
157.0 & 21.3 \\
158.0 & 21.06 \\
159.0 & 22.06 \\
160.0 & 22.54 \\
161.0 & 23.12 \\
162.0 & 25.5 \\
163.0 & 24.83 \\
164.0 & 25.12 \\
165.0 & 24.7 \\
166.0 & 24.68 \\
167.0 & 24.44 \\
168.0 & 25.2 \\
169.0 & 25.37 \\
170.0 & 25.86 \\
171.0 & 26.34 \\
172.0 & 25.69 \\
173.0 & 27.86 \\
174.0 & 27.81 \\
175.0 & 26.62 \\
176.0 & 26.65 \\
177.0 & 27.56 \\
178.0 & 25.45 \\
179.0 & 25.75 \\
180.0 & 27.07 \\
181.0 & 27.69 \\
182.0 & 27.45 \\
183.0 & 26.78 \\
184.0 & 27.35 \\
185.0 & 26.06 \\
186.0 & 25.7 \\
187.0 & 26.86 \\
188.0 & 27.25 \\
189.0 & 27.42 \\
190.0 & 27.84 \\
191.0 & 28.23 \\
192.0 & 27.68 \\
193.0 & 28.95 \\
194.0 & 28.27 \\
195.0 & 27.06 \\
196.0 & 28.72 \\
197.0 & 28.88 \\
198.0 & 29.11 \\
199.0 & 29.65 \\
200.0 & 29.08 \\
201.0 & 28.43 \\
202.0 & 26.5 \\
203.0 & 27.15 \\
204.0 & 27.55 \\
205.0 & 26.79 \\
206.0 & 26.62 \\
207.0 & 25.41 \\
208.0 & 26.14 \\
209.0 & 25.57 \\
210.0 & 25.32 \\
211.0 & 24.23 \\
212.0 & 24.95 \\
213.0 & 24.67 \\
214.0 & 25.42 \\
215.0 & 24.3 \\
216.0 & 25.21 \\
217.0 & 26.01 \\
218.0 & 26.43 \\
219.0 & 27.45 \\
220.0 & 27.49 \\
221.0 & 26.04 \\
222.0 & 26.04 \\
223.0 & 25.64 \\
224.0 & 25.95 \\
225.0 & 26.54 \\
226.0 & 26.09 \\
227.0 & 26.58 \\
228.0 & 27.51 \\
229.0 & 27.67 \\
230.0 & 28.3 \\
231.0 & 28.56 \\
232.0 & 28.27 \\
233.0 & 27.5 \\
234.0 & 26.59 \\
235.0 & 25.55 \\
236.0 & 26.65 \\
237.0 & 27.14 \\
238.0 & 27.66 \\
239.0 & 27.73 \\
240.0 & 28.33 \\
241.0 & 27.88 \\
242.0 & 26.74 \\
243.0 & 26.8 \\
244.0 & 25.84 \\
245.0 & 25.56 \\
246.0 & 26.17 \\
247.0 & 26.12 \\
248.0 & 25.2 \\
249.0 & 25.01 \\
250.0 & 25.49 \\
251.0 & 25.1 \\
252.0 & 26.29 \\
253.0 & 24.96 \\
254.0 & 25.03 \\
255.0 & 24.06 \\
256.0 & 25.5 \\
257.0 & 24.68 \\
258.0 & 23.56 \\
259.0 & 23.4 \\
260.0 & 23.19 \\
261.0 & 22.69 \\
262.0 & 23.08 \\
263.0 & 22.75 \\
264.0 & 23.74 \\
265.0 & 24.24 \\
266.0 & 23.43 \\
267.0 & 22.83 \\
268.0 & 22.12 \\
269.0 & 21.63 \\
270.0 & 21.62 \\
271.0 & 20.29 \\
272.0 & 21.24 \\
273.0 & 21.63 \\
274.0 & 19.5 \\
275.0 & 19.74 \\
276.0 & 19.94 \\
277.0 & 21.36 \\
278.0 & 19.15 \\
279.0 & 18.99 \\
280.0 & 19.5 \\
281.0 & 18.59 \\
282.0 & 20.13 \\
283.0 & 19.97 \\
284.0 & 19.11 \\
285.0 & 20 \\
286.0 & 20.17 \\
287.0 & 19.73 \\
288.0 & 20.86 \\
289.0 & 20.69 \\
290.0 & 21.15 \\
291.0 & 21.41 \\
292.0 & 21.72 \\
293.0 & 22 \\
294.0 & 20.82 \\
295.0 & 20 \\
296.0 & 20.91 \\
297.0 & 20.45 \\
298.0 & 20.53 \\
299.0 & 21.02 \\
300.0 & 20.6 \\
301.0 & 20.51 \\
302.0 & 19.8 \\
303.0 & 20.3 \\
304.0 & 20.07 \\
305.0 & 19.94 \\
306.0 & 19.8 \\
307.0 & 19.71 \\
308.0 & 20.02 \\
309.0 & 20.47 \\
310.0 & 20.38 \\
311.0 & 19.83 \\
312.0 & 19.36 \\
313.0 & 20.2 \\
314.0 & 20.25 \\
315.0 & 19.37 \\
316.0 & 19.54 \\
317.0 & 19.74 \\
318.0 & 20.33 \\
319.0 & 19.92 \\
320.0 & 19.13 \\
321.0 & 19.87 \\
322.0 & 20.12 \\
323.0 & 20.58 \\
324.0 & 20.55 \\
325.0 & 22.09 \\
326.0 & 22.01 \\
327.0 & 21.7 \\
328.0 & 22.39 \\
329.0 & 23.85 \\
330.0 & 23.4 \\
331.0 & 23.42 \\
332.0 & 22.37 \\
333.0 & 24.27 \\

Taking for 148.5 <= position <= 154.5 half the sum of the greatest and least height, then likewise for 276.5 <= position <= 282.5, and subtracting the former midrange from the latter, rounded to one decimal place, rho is -2.7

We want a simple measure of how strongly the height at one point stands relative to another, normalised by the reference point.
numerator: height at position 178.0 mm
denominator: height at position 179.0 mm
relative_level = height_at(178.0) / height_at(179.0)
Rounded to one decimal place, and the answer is 1.0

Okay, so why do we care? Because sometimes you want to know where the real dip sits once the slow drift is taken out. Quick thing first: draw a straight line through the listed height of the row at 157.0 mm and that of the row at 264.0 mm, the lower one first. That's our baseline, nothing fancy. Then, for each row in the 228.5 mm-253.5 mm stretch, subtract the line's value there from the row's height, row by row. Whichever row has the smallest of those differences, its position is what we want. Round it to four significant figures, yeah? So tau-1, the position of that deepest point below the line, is 253.0 mm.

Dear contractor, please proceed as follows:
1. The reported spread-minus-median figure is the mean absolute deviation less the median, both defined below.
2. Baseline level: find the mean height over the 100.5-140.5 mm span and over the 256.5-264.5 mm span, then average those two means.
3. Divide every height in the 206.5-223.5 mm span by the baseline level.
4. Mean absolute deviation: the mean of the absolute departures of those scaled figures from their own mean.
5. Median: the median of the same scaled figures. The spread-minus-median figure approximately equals -1.27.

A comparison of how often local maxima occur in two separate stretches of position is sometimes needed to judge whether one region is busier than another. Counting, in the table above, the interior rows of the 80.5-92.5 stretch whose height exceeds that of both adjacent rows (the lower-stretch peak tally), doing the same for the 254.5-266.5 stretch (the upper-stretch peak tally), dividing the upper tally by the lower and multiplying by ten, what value 30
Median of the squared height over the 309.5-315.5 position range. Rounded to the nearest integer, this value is 401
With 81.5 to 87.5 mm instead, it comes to 210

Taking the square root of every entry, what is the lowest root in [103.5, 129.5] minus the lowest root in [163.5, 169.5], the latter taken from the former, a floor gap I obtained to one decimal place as -1.2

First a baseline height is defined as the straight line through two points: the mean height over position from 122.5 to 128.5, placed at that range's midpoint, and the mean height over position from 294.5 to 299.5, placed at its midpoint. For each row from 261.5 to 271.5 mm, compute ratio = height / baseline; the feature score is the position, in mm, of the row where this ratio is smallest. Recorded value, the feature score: 271.0 mm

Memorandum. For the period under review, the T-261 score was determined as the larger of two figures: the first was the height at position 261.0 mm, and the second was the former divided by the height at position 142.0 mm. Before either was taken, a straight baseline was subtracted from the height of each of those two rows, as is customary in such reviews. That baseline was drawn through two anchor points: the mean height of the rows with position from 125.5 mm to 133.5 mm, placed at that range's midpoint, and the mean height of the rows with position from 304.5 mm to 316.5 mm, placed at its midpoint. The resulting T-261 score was 3.6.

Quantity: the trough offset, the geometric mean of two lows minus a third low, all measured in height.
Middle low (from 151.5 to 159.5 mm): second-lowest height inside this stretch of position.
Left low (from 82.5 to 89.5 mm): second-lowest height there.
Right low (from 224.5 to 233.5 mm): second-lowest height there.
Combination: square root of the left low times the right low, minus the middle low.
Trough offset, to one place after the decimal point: -2.2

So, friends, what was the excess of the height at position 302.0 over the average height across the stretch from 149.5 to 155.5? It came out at -2.7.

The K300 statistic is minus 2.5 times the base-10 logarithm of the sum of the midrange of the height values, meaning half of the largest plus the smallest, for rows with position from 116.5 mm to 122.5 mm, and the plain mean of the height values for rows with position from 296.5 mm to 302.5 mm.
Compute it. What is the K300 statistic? -3.89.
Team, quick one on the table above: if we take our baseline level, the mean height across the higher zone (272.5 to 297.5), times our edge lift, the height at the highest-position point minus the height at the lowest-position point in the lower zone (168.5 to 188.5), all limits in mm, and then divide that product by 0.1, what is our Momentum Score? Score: 382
